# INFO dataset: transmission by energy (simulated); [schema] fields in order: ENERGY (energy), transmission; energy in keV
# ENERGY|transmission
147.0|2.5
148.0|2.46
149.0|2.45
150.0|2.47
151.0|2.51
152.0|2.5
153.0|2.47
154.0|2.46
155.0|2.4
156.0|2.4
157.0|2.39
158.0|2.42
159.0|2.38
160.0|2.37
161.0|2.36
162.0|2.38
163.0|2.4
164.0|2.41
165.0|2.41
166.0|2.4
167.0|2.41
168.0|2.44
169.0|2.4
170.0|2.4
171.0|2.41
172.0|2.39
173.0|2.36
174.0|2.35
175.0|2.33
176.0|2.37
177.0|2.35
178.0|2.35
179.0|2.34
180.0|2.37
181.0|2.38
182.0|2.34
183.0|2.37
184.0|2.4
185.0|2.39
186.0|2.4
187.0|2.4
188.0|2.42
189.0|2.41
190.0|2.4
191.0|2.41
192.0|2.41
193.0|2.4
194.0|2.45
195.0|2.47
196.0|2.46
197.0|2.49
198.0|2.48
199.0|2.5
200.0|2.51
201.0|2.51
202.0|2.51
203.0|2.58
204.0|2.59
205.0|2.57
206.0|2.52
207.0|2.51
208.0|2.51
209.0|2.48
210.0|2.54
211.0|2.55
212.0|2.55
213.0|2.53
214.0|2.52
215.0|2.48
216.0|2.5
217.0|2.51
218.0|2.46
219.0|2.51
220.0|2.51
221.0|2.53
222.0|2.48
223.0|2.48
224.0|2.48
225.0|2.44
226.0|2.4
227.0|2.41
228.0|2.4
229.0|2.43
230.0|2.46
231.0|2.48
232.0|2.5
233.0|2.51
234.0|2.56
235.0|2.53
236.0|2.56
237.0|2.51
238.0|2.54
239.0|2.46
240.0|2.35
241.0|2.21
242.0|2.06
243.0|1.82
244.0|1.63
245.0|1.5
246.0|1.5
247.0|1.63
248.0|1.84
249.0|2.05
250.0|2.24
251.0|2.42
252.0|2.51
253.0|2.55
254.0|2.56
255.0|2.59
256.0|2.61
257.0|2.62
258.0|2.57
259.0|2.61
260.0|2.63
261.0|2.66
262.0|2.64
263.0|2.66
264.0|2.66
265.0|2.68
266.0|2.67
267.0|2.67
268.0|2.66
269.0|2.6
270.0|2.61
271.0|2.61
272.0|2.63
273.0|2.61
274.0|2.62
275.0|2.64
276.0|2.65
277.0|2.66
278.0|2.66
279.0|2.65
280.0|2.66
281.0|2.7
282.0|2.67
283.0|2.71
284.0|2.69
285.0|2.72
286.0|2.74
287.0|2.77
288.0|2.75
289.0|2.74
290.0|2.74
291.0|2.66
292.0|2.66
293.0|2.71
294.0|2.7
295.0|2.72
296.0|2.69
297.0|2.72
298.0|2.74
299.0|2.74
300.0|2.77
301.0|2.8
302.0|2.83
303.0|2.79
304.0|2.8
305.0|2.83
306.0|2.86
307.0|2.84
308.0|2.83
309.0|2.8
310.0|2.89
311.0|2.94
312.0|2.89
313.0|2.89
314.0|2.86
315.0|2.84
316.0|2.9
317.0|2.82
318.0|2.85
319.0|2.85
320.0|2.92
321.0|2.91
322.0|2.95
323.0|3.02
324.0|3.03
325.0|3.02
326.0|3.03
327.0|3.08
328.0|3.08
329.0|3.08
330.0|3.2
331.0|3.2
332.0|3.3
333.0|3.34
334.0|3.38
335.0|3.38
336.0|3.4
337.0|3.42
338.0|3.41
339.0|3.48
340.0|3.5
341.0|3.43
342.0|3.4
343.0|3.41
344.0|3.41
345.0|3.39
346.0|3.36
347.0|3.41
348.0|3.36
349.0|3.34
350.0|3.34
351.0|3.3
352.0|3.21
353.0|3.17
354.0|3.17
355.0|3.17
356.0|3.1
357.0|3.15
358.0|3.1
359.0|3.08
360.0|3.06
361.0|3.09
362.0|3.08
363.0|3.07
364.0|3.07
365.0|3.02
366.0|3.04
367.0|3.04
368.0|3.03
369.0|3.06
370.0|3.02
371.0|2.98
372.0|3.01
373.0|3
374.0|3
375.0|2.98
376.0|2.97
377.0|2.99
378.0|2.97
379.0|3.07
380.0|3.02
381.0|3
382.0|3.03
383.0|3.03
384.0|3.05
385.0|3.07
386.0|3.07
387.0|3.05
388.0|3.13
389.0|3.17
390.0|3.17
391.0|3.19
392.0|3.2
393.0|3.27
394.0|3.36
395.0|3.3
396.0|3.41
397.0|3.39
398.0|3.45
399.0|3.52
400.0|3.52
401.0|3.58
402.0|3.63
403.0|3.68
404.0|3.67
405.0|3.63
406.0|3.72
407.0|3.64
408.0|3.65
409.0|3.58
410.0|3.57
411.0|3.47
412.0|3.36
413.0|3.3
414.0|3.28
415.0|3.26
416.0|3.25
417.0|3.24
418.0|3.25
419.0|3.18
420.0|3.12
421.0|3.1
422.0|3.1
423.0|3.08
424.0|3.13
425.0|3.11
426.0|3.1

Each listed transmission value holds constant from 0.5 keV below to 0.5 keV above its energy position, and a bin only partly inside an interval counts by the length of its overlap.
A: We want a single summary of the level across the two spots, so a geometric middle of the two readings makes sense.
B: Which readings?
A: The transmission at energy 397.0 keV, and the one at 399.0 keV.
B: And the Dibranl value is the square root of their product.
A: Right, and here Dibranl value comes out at 3.45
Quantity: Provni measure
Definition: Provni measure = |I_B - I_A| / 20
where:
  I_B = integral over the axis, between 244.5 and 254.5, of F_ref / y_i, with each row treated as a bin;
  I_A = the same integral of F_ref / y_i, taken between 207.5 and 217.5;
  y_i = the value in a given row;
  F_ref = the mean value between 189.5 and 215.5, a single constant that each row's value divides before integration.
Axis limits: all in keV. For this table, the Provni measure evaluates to 0.13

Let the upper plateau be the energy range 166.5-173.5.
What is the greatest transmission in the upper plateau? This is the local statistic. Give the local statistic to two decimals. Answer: 2.44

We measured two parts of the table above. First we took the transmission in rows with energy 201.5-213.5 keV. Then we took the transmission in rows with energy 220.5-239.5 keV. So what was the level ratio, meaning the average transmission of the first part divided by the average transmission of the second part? 1.02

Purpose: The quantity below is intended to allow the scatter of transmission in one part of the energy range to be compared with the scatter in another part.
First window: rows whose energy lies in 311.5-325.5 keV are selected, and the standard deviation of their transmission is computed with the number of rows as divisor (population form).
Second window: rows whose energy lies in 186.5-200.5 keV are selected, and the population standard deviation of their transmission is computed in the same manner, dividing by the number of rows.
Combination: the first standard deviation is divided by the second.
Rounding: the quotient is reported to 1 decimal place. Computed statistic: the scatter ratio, 1.7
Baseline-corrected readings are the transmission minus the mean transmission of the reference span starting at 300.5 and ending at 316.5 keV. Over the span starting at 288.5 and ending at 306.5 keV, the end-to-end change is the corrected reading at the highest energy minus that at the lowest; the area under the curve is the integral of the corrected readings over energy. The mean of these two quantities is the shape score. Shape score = -1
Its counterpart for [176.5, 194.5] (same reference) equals -4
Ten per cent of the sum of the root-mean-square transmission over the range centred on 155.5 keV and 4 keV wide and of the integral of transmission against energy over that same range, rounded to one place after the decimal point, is 1.2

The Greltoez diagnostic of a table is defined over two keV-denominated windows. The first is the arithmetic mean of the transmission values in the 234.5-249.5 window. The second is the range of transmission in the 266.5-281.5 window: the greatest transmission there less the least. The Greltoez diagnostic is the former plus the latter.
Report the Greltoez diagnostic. 2.18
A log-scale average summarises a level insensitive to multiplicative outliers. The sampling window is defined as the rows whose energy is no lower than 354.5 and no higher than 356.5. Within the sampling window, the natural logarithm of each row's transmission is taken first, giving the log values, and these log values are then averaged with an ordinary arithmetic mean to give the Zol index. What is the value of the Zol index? 1.14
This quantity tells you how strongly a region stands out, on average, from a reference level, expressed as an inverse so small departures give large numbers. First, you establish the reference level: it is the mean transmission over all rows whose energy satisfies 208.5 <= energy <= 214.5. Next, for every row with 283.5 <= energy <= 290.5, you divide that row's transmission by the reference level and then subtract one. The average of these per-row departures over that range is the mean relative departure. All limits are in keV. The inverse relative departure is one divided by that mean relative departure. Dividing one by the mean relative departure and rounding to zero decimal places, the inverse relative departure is 12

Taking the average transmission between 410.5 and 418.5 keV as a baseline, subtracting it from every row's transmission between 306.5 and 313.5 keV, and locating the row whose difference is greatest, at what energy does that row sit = 311.0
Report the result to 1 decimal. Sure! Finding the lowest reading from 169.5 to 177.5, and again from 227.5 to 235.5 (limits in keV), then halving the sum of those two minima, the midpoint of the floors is 2.4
